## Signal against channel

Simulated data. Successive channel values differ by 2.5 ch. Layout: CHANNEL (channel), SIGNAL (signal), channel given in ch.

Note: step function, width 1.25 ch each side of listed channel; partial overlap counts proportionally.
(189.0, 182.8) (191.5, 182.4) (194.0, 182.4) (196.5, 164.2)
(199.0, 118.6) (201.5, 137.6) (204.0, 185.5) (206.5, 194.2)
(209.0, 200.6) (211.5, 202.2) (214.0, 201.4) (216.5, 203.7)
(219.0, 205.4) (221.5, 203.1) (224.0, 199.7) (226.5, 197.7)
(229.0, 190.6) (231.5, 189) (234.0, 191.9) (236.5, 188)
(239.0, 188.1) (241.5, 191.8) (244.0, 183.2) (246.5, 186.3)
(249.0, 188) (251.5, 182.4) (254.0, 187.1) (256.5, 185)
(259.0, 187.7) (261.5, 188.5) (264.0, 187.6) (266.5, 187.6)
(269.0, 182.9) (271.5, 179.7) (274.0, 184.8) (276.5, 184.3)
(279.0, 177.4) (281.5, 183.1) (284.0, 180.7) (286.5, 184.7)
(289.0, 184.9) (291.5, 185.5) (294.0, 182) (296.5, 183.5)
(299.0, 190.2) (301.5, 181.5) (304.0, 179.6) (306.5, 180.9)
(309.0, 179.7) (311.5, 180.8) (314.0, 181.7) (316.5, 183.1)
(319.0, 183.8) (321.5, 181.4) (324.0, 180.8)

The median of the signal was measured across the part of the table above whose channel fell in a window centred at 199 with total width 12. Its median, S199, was 164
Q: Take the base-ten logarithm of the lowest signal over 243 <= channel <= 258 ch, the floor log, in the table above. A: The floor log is 2.26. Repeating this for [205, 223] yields 2.29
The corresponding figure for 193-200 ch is 2.07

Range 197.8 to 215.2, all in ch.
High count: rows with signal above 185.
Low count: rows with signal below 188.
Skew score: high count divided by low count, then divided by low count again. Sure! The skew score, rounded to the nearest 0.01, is 0.56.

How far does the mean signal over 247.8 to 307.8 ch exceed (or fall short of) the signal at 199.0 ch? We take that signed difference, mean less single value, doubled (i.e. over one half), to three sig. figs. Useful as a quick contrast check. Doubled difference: 131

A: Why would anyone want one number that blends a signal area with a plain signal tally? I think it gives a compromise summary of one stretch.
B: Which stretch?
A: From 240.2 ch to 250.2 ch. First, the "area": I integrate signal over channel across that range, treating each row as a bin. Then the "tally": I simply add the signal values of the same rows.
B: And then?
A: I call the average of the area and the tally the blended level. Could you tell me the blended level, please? 1311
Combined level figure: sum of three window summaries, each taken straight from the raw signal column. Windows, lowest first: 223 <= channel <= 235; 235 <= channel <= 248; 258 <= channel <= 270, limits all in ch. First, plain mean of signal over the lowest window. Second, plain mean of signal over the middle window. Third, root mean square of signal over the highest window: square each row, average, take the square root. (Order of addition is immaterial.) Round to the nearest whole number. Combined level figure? 568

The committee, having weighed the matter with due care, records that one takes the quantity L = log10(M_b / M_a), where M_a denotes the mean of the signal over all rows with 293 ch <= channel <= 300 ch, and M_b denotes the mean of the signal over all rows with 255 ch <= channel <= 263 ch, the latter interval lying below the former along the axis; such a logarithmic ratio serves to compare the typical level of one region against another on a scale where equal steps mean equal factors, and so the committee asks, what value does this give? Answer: 0.004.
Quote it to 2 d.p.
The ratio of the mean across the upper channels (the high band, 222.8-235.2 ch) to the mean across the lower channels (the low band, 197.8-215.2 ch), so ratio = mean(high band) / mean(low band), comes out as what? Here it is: 1.09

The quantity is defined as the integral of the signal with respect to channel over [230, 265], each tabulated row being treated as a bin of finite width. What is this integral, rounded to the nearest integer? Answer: 6562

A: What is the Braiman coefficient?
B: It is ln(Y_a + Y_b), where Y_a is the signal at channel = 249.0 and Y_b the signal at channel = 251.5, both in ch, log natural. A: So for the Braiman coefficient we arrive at 5.91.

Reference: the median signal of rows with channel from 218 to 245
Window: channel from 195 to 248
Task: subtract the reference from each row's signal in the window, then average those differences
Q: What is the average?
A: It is -5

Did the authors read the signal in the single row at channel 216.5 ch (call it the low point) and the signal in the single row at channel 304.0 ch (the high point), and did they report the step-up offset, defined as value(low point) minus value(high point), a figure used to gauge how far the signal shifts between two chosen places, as 24.1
